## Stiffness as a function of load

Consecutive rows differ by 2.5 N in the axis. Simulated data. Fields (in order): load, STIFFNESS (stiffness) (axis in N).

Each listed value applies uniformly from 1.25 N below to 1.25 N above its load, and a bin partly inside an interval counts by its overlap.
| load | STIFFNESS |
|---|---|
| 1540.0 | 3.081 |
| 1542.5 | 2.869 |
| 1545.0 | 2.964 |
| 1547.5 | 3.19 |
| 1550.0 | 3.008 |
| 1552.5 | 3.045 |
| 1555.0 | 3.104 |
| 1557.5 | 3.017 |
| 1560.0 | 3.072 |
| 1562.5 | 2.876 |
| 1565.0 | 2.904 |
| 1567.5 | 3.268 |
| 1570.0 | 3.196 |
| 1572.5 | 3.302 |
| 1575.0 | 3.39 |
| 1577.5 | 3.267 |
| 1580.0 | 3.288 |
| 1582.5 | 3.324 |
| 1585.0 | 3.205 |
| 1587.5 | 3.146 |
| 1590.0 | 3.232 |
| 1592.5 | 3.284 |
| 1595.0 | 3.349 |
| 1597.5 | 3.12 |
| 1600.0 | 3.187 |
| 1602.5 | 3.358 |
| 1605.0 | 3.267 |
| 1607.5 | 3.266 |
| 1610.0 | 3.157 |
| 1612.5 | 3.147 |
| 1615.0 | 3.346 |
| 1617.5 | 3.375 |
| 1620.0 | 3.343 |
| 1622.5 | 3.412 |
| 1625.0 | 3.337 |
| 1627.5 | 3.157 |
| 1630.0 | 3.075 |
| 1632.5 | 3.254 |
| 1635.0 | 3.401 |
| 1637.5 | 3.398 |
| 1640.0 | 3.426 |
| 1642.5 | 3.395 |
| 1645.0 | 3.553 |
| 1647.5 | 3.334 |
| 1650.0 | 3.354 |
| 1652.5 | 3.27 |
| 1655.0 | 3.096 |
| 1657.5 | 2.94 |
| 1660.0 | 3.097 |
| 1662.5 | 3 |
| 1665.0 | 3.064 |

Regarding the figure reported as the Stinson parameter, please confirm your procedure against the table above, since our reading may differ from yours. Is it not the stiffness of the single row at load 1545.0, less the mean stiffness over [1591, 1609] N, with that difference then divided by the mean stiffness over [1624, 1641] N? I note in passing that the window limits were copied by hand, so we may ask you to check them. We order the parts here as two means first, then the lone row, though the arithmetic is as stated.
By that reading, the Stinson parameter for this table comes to -0.090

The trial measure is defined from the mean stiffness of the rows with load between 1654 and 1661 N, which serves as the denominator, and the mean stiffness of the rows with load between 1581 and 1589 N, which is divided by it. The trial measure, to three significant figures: 1.06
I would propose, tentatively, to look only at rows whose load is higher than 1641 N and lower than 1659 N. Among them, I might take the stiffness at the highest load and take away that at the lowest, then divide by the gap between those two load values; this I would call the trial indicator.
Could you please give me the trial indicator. -0.030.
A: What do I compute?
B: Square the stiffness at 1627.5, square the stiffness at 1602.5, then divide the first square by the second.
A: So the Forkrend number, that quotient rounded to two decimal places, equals 0.88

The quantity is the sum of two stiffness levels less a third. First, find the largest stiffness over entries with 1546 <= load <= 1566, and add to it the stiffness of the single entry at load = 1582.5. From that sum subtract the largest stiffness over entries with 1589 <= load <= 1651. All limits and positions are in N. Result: 2.96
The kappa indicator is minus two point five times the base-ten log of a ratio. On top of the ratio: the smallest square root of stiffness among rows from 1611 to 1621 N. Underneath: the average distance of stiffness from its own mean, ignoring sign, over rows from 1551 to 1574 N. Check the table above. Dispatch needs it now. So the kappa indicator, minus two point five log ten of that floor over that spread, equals -2.96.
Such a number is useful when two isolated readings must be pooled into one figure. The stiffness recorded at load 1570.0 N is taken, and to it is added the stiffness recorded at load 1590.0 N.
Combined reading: 6.4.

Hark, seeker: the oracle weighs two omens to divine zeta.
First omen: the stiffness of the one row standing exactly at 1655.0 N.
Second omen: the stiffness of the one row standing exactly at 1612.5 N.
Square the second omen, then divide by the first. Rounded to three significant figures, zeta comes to 3.20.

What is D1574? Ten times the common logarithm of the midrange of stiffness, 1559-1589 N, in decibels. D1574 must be 4.96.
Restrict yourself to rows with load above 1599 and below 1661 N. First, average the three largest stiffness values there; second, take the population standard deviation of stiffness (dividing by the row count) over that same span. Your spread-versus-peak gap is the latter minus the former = -3.326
